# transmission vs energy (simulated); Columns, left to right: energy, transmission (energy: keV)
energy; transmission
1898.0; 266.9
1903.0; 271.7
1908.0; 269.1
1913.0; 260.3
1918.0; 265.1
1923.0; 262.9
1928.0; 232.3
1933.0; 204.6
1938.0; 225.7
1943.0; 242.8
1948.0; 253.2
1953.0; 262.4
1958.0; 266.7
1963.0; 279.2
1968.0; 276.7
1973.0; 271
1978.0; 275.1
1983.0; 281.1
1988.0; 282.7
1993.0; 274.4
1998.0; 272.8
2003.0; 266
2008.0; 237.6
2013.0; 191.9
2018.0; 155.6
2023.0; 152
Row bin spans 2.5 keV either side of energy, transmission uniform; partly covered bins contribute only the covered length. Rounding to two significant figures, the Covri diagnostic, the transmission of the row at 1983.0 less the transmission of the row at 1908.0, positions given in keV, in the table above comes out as 12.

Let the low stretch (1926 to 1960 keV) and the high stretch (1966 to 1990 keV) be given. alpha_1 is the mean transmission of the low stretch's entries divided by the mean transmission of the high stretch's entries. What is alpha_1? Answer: 0.87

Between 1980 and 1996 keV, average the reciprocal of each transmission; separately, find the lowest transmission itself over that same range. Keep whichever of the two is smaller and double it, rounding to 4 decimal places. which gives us 0.0072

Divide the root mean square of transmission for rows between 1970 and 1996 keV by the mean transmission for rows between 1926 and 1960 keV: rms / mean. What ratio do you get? 1.15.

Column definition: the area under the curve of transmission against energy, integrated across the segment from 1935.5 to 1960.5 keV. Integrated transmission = 6254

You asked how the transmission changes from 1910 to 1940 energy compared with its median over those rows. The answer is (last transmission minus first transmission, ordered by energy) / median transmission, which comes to -0.14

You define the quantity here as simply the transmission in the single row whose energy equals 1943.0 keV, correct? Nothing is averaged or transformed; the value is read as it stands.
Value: 242.8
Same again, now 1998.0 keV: 272.8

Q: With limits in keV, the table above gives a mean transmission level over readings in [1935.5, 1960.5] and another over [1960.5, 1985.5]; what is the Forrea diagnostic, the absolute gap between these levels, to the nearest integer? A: 26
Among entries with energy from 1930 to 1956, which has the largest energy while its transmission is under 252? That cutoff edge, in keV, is 1943.0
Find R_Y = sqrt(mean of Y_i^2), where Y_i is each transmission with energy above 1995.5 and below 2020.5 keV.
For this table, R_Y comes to 229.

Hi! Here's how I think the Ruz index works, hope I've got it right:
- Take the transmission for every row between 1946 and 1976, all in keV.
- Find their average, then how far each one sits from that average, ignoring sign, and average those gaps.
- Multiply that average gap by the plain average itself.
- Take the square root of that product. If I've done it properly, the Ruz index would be 45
